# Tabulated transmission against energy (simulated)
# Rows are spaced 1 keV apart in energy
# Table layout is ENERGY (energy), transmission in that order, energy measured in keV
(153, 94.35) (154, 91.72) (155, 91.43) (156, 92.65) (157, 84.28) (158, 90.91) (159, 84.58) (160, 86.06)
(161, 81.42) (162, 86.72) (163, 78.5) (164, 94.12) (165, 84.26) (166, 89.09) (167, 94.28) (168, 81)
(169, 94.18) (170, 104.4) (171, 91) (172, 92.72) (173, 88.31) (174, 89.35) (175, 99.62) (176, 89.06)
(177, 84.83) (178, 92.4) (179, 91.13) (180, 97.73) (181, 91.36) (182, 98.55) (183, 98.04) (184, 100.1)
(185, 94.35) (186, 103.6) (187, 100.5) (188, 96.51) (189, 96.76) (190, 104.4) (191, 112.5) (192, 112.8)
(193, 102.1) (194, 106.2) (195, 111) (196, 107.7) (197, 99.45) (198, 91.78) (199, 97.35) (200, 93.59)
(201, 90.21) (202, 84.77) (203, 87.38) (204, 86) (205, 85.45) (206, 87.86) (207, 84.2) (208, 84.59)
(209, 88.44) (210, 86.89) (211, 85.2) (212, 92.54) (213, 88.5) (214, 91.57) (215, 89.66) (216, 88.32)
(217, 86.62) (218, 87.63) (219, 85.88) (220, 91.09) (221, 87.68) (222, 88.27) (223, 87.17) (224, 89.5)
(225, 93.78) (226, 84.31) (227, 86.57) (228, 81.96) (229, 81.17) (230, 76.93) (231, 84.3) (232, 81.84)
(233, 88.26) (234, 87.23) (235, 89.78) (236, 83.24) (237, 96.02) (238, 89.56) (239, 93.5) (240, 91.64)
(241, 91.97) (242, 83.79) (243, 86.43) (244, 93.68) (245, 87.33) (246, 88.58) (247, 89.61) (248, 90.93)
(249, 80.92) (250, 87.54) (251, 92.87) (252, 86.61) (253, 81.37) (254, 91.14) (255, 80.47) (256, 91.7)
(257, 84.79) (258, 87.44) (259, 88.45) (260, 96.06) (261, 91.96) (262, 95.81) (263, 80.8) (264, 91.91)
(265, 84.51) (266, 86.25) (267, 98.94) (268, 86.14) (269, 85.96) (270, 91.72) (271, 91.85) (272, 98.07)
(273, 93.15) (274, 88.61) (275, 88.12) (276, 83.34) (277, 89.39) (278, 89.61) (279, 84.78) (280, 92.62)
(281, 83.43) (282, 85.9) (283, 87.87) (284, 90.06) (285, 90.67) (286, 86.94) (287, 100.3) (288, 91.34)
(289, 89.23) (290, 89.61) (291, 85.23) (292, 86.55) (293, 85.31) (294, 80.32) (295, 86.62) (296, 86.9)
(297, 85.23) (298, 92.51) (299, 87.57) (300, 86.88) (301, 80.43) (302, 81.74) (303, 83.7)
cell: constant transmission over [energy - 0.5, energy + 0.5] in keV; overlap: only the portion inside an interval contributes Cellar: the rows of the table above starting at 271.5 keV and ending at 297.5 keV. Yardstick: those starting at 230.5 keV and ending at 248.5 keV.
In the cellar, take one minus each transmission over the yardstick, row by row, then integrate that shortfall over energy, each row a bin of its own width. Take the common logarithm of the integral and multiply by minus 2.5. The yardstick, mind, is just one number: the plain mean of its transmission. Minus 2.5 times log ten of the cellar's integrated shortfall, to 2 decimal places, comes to 2.54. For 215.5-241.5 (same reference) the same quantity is 1.06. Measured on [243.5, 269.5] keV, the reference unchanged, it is 2.92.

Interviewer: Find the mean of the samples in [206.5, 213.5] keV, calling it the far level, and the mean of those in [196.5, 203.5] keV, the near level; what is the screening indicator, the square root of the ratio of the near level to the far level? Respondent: 1.03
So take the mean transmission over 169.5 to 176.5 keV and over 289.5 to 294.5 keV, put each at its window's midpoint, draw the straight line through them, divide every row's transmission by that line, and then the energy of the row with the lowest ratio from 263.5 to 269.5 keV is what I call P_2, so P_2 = 265 keV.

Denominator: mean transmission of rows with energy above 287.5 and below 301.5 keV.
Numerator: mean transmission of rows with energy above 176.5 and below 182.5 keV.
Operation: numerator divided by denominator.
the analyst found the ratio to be 1.07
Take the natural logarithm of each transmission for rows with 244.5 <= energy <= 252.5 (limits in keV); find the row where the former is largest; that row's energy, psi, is 251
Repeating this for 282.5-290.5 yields 287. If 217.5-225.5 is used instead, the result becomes 225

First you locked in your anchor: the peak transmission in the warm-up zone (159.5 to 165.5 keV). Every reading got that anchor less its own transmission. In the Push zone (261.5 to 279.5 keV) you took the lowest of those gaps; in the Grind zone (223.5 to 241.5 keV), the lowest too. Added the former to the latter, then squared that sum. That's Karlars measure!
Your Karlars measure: 45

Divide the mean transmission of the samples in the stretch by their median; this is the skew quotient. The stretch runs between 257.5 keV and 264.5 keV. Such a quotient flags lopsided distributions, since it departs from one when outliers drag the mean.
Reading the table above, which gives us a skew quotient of 0.98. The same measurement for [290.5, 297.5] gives 1.00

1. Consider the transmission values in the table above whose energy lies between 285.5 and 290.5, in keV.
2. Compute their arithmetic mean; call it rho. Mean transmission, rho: 91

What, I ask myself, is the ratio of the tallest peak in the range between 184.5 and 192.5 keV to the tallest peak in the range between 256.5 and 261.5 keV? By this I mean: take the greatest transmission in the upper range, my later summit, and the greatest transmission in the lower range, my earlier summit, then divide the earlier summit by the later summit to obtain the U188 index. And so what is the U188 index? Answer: 1.17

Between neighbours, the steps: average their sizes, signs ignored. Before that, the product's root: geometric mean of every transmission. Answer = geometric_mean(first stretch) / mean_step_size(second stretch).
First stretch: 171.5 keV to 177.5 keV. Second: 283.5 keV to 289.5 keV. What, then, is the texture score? 16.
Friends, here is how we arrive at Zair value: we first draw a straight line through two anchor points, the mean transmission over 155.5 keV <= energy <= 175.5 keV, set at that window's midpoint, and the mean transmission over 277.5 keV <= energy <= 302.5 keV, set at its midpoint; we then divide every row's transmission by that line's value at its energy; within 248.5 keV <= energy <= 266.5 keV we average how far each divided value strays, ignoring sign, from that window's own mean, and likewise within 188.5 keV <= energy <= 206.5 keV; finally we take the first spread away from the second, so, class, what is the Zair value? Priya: 0.05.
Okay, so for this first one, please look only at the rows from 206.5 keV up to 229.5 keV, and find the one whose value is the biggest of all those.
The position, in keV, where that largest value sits 225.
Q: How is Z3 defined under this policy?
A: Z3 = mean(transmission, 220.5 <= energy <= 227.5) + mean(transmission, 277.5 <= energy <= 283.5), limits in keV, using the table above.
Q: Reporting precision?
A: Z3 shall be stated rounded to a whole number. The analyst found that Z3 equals 176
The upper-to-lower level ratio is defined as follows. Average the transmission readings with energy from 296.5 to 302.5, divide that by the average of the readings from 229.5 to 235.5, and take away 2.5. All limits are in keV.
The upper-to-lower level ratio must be -1.49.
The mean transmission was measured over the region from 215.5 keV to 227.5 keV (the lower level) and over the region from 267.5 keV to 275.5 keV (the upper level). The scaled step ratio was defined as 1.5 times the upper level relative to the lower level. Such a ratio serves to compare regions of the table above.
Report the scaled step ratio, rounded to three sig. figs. 1.54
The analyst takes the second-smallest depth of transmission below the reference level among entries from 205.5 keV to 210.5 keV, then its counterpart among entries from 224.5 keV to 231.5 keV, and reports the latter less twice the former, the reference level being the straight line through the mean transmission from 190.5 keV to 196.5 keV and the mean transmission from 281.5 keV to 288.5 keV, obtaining -21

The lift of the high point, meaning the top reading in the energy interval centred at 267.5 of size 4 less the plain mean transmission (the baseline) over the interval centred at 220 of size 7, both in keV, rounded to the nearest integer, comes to 11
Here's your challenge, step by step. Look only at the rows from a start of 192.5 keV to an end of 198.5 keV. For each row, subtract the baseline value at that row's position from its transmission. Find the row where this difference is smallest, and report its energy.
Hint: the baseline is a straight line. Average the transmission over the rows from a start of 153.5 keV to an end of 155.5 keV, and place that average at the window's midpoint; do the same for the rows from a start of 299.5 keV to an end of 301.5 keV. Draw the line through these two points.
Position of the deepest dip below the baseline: 198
